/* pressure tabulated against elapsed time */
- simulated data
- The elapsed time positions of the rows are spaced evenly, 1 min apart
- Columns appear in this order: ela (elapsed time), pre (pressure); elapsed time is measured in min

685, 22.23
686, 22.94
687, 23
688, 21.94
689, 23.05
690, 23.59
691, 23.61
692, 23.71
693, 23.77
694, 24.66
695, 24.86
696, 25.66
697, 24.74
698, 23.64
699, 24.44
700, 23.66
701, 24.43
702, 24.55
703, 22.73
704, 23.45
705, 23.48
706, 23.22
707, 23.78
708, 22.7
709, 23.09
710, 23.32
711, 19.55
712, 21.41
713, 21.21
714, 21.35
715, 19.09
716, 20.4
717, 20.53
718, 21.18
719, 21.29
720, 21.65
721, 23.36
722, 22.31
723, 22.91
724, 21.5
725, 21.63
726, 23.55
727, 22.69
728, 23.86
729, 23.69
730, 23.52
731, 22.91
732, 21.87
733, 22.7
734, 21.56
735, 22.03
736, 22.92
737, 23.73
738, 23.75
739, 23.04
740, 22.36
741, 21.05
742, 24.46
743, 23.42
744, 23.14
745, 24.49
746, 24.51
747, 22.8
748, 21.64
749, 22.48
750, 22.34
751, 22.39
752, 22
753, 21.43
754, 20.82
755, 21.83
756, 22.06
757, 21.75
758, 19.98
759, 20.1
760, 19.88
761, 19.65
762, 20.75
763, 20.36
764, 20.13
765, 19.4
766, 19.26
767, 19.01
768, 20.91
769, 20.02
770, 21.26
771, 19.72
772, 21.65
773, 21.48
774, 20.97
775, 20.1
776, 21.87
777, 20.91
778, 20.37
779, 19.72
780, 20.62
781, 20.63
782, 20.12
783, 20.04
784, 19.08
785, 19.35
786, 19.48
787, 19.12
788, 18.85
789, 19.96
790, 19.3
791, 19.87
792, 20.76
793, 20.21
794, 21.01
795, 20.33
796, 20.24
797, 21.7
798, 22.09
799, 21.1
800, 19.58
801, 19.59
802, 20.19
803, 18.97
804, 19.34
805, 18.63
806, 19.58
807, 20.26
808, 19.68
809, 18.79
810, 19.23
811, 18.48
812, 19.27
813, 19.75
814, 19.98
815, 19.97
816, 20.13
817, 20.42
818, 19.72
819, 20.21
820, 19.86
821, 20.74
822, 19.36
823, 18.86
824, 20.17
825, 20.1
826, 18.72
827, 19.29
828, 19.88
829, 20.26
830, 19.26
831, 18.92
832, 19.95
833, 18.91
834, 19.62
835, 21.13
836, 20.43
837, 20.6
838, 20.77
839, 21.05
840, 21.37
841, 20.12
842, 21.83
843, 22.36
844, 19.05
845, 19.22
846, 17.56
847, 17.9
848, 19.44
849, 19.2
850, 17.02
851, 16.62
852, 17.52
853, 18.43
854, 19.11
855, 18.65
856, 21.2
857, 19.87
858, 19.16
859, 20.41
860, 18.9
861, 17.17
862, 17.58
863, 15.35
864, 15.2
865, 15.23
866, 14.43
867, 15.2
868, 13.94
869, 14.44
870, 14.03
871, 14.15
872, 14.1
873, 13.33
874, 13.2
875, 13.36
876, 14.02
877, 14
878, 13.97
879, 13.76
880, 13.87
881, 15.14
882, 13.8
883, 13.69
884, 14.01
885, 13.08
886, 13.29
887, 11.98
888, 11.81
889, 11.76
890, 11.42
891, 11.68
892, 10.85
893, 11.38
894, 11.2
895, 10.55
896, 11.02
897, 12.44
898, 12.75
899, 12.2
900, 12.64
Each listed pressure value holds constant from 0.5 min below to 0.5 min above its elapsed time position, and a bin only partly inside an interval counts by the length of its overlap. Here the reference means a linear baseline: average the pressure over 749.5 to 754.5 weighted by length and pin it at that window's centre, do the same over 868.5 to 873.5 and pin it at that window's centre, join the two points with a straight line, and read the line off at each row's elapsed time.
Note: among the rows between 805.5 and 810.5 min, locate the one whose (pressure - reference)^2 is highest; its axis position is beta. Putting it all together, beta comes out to 807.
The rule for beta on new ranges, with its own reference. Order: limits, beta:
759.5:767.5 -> 767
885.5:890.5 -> 890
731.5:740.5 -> 734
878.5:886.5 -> 881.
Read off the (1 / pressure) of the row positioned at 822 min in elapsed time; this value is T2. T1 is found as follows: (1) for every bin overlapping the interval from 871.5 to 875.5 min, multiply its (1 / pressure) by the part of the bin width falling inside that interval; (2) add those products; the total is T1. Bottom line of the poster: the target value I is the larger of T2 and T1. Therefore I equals 0.30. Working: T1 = 0.30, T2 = 0.0517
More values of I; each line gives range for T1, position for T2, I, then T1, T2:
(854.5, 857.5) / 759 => 0.15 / 0.15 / 0.0498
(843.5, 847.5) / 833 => 0.22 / 0.22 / 0.0529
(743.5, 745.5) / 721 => 0.08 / 0.08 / 0.0428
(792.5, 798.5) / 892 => 0.29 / 0.29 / 0.0922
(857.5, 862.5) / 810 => 0.27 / 0.27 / 0.0520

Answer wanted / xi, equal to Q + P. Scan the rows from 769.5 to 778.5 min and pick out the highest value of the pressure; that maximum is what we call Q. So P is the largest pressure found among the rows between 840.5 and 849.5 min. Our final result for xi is 44.2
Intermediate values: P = 22.36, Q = 21.87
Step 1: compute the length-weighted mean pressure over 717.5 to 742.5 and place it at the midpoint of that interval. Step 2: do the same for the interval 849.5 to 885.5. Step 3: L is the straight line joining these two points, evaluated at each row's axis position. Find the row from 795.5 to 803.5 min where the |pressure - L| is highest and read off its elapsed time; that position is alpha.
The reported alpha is 798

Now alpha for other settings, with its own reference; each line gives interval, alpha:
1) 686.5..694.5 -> 688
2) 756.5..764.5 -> 761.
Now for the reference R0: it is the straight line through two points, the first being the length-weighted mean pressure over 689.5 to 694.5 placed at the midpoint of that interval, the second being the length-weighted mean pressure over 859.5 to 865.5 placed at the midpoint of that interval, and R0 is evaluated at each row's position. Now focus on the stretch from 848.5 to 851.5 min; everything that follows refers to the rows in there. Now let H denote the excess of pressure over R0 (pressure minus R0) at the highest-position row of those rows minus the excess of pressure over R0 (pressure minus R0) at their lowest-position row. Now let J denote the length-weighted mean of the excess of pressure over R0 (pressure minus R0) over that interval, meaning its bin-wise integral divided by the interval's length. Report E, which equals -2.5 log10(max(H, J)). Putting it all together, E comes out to 0.7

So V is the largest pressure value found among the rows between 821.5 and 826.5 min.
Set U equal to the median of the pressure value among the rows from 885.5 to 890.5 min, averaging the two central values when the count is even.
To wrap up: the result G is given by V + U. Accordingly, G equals 32.0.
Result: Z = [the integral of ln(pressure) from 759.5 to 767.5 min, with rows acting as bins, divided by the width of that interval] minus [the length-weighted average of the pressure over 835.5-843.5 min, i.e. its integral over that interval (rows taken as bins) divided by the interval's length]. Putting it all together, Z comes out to -18.1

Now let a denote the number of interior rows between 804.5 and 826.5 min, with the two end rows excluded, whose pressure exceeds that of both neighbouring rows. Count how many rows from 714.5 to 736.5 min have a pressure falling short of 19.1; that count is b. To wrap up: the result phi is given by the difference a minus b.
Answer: 6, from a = 7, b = 1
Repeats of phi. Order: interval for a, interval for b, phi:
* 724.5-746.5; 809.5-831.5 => 1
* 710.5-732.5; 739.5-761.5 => 6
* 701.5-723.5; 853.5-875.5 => -11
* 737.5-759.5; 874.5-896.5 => -17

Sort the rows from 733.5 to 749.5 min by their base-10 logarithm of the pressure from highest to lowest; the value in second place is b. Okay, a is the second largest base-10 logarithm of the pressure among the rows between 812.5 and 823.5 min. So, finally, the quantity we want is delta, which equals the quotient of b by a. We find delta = 1.06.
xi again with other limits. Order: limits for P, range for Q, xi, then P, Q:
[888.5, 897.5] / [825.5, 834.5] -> 32.7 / 12.44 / 20.26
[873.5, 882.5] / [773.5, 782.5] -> 37.0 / 15.14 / 21.87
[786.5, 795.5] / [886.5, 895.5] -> 33.0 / 21.01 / 11.98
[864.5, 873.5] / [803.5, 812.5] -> 35.5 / 15.23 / 20.26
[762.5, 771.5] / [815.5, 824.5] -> 42.0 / 21.26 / 20.74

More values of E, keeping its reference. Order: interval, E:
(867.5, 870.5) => 1.9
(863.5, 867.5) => 2.2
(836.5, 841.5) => -1.3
